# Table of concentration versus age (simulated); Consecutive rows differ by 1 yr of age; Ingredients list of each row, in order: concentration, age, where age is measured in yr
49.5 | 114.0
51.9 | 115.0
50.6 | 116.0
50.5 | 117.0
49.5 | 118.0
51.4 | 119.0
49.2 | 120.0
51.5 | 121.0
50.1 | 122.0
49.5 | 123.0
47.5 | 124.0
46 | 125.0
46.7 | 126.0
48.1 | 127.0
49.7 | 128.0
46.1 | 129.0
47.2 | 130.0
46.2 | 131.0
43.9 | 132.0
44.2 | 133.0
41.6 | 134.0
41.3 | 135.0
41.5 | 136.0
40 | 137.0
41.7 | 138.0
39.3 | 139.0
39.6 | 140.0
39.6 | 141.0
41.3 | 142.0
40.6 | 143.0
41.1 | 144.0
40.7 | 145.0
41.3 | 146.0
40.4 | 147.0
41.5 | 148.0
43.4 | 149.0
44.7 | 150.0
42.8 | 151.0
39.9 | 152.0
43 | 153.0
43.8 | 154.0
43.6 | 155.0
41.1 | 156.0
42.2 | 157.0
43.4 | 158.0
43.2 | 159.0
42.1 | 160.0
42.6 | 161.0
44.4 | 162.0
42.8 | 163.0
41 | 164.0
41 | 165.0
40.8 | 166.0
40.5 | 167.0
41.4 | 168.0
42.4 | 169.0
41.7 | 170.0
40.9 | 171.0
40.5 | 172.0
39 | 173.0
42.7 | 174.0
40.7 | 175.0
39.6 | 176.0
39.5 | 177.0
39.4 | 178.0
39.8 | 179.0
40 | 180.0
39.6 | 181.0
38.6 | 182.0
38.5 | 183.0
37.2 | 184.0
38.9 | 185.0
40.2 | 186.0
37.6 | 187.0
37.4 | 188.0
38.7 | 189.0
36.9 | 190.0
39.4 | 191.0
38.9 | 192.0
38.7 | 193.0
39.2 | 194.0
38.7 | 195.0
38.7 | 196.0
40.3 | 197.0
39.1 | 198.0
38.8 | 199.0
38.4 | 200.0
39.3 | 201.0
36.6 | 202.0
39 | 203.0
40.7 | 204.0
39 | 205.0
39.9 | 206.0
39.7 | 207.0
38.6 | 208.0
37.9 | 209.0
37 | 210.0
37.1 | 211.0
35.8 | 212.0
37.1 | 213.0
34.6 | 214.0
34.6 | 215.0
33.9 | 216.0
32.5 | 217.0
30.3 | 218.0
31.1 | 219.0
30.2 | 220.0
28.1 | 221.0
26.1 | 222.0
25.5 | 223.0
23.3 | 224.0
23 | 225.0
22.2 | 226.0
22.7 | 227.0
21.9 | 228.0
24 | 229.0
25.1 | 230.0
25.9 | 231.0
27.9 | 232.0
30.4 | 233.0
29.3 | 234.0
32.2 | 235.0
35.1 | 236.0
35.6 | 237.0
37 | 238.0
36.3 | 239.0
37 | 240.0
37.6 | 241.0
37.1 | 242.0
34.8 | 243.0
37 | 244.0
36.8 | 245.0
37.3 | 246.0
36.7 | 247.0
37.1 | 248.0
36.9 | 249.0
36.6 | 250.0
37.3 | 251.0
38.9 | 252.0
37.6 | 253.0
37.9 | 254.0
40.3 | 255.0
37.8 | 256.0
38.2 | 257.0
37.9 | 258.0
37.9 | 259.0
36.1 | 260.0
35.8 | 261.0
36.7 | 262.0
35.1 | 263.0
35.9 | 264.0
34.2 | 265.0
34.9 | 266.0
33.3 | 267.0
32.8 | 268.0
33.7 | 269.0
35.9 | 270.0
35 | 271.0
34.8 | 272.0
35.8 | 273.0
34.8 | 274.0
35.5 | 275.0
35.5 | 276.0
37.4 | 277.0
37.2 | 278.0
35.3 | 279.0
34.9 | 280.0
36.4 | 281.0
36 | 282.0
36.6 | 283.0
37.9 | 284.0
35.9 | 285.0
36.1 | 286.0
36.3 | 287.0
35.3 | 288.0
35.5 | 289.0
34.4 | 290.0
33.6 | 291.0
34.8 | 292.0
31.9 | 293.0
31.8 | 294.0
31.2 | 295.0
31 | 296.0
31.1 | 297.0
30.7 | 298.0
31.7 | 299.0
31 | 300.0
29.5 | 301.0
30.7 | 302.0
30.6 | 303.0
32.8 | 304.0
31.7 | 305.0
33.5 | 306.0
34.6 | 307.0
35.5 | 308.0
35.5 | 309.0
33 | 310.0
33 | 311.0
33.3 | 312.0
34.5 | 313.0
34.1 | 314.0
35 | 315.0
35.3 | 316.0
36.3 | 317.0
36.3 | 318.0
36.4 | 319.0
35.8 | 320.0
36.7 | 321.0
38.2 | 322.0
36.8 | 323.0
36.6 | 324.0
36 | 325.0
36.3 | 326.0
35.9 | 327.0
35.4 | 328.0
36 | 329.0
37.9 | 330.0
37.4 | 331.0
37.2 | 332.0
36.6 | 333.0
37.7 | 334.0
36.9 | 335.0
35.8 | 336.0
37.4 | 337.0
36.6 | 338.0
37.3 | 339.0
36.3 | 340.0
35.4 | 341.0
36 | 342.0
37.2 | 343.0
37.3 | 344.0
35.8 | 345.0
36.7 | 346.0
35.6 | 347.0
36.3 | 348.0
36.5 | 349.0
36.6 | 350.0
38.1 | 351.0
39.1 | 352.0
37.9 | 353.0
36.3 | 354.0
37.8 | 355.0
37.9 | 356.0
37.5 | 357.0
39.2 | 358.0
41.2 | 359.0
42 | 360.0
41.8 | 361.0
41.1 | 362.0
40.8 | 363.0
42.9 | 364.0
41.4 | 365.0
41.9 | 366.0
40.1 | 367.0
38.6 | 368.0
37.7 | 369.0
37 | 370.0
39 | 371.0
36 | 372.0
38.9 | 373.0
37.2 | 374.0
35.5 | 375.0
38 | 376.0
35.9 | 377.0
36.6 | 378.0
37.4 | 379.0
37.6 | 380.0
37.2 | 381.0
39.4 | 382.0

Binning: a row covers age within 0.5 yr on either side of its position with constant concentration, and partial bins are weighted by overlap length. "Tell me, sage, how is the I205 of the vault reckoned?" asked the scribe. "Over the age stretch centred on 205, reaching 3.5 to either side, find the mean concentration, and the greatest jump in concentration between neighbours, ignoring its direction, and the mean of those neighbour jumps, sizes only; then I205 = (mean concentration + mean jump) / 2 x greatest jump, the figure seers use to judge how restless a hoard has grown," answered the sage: 48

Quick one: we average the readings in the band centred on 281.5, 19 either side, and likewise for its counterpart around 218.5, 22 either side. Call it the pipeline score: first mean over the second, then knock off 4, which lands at -2.95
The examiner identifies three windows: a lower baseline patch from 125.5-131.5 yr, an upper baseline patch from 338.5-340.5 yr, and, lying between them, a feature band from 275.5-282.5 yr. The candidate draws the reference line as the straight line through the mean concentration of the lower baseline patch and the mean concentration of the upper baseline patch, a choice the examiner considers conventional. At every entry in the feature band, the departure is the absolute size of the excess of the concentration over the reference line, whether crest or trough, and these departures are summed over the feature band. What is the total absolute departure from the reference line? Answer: 26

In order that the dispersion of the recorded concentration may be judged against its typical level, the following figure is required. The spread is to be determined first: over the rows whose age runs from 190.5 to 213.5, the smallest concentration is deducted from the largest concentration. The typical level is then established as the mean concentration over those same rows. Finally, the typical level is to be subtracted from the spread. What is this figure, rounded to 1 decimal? -33.7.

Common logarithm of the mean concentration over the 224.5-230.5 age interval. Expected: 1.36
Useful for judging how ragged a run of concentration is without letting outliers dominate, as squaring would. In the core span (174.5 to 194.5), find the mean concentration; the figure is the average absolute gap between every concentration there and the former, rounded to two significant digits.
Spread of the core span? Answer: 0.80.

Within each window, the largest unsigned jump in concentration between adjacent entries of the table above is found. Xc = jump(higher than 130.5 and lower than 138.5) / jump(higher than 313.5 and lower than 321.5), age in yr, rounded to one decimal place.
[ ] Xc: 2.6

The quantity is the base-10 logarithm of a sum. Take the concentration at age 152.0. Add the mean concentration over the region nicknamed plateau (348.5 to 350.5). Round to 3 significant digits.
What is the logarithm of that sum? 1.88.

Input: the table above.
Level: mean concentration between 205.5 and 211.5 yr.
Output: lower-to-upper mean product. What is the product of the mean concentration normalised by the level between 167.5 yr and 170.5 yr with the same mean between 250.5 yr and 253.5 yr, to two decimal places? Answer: 1.08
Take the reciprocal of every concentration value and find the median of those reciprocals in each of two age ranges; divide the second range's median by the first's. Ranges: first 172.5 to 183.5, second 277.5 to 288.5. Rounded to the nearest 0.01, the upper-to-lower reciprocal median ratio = 1.10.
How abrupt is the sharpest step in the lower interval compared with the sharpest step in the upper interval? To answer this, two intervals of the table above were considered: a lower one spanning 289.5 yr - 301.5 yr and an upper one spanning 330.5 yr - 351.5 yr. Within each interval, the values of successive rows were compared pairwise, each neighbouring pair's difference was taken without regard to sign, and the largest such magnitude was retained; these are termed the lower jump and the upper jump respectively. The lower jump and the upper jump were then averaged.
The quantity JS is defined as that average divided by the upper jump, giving 1.41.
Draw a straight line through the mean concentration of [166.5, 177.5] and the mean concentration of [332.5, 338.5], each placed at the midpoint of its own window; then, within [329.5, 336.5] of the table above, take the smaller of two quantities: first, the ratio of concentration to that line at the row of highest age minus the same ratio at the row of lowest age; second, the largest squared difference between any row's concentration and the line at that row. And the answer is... -0.05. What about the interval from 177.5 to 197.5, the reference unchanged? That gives 0.03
